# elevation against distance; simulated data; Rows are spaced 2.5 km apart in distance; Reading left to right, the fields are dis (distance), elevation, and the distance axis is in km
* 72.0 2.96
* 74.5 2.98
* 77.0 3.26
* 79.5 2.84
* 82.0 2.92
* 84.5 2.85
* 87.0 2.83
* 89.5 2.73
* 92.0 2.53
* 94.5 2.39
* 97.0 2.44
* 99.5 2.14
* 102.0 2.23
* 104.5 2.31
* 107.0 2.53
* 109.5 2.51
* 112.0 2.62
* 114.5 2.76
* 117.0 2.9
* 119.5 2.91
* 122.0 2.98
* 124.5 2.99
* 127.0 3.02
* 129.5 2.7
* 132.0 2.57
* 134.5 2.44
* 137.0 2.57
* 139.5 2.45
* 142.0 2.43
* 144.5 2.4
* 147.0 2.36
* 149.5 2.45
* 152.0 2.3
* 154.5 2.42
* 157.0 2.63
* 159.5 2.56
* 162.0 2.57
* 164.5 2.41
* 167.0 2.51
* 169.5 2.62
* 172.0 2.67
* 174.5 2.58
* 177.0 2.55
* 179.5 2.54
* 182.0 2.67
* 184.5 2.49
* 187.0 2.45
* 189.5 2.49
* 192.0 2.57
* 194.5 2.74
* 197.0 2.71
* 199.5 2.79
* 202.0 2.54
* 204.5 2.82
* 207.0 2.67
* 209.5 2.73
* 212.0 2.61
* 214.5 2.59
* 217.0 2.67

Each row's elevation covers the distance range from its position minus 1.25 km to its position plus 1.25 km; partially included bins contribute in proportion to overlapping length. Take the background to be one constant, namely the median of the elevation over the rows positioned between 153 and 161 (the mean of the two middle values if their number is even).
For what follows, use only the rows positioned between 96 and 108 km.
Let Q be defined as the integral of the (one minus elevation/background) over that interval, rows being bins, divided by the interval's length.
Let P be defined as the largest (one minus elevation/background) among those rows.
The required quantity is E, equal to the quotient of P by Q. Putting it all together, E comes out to 1.8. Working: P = 0.16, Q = 0.09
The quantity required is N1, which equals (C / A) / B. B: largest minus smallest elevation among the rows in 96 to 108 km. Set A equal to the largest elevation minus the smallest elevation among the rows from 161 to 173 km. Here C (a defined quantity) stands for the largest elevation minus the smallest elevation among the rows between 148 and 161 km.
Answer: 3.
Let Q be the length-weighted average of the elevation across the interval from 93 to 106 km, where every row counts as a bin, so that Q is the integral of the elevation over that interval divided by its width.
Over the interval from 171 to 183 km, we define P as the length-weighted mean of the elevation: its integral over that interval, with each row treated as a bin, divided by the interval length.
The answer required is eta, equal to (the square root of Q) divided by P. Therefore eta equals 0.58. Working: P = 2.60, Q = 2.31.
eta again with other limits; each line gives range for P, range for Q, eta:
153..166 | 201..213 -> 0.65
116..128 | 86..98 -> 0.54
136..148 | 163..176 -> 0.66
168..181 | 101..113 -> 0.60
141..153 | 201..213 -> 0.69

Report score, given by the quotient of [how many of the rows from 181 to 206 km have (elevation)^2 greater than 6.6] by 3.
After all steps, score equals 2.0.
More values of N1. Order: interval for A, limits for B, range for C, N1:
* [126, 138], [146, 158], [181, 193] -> 1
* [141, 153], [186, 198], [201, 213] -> 6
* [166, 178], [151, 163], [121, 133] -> 9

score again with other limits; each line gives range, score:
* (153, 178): 1.7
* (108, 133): 3.0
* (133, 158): 0.7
